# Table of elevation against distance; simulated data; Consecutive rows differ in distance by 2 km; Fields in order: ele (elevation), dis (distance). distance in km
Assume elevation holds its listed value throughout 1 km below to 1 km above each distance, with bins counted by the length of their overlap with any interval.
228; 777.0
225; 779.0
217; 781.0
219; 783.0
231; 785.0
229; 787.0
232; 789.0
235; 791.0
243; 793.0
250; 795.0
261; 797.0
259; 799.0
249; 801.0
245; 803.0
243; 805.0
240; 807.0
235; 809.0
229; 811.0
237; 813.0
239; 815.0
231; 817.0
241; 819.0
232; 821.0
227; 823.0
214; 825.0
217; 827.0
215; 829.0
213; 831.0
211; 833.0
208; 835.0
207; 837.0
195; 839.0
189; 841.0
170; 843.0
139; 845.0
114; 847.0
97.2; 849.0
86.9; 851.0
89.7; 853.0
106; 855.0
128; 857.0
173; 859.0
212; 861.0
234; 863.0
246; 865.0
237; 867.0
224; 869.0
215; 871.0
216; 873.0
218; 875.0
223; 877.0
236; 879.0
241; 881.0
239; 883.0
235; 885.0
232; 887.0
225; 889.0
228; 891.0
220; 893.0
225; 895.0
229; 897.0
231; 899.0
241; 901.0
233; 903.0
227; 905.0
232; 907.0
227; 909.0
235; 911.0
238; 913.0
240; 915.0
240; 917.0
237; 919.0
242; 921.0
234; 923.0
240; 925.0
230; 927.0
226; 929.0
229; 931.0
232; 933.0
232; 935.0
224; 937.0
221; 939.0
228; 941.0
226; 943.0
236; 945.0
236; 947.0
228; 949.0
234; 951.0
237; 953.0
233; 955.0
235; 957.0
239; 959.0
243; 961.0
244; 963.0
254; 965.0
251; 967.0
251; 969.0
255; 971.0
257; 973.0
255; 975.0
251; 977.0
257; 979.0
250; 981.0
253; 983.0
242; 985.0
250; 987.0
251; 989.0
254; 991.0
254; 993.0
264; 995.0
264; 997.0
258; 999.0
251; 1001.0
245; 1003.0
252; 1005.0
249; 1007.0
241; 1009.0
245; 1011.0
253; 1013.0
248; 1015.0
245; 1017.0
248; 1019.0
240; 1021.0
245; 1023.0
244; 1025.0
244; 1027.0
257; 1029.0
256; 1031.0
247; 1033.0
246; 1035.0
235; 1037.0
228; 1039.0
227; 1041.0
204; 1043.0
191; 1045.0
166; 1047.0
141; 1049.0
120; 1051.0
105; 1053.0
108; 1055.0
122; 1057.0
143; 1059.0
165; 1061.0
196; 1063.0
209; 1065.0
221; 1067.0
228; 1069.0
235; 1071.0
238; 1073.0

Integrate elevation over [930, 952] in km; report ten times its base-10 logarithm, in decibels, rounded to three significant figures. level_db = 37.0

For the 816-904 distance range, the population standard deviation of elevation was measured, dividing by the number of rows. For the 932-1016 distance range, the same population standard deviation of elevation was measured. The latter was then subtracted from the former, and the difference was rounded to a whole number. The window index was 34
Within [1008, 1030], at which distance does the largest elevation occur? 1029.0 km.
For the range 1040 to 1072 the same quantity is 1071.0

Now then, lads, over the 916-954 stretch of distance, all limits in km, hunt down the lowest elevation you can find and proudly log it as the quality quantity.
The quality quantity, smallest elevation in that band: 221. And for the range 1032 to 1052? 120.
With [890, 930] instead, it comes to 220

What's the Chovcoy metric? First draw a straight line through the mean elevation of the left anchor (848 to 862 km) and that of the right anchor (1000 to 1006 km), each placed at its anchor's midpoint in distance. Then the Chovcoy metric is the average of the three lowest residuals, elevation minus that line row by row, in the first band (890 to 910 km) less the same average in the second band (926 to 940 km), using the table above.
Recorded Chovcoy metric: 28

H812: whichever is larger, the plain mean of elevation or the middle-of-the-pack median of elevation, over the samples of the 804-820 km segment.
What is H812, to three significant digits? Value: 238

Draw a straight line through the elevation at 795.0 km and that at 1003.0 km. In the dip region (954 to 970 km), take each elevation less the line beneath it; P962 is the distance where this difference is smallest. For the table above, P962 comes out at 955.0 km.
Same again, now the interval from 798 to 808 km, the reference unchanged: 807.0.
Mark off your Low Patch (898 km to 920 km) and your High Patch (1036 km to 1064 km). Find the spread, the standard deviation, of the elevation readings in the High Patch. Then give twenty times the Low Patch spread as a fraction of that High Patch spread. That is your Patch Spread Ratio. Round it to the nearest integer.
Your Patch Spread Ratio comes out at 2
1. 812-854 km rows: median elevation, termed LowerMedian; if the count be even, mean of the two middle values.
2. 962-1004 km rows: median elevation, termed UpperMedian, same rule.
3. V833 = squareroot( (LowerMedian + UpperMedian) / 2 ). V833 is 15.23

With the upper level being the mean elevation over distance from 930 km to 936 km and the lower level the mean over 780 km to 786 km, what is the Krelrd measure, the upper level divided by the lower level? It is 1.04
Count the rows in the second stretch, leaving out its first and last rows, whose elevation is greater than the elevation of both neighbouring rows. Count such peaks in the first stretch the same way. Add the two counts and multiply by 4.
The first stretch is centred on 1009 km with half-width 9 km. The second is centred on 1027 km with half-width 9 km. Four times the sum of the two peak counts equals 16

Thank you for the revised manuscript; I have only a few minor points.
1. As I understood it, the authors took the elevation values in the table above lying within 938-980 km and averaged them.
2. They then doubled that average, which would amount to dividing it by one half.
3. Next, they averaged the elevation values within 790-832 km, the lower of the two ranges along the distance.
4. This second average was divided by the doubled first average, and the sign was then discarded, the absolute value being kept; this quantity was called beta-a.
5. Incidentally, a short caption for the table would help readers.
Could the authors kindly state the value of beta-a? 0.489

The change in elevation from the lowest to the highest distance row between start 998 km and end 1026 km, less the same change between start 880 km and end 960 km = -12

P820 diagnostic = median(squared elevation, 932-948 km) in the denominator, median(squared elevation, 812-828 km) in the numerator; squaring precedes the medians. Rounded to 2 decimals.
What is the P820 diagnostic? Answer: 1.01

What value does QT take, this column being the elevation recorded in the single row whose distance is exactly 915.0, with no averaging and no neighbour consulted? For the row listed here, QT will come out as 240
